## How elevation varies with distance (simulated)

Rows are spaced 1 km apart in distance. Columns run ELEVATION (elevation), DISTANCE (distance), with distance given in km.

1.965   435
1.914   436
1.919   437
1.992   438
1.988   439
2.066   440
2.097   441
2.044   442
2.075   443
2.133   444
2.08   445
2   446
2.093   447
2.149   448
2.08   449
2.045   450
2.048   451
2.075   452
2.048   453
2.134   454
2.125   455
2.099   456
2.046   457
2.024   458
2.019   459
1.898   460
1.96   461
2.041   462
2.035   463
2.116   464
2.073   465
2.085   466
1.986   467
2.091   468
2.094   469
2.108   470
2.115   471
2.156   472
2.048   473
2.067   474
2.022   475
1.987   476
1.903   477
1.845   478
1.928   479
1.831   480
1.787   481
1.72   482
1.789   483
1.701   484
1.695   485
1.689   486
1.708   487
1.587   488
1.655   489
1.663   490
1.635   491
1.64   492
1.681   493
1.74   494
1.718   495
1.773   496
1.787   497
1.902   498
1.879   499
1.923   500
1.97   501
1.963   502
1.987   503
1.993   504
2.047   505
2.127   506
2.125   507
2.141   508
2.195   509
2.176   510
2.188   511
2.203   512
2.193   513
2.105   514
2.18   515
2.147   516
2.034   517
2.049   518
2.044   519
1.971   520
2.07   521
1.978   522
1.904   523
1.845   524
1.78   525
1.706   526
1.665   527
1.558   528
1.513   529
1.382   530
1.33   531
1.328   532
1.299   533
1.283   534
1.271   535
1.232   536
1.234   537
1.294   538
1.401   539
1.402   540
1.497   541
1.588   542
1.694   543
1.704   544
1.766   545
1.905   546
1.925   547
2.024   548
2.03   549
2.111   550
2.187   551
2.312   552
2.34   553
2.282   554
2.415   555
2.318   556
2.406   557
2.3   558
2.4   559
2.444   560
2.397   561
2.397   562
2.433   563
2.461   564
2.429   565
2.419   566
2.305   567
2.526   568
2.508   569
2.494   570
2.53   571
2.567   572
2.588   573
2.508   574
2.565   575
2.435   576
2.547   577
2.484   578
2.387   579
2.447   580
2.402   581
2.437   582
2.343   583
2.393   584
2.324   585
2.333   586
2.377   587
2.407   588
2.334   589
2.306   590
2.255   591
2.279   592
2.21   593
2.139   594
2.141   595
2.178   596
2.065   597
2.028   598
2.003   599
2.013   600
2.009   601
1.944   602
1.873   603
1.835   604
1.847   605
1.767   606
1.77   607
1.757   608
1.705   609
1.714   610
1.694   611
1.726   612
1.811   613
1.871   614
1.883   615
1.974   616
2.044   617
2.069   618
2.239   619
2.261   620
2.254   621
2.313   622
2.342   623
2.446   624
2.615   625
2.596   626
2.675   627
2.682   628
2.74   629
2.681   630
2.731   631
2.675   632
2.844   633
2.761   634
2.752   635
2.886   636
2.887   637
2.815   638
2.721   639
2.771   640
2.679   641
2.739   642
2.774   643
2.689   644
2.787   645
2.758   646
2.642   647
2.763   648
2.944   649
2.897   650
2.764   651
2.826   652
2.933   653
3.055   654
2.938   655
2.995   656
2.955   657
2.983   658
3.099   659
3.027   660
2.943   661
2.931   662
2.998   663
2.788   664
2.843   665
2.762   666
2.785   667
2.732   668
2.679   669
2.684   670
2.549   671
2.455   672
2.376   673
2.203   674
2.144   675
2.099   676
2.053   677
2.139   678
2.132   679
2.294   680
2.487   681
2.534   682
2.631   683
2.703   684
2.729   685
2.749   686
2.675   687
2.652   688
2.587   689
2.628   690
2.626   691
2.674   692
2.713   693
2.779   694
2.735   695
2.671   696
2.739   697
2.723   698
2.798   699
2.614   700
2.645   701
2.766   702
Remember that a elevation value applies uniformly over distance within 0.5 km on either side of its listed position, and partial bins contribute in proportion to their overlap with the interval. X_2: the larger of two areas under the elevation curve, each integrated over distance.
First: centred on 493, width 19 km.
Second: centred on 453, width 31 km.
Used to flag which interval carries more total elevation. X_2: 64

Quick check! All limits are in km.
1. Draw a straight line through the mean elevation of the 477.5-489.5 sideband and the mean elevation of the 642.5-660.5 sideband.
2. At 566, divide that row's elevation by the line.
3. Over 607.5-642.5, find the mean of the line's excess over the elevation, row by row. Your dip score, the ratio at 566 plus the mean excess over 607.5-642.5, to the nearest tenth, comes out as 1.4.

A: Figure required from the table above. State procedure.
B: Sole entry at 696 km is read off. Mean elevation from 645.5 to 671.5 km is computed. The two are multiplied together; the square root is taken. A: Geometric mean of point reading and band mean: 2.8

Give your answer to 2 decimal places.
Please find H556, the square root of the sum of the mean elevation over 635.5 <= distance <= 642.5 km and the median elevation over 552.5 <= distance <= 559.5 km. 2.26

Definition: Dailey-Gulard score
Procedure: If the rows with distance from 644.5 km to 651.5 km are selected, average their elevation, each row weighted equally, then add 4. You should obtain 6.8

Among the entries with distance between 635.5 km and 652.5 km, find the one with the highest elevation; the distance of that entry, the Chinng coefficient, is 649 km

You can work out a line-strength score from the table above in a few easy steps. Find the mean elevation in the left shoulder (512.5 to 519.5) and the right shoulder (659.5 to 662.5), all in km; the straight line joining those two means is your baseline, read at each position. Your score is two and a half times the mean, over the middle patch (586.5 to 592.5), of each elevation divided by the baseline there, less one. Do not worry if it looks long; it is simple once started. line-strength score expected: -0.2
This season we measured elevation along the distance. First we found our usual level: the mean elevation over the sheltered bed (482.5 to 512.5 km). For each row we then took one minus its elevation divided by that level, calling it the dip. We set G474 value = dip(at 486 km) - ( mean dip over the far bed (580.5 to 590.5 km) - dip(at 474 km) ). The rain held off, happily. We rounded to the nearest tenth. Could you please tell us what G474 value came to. 0.3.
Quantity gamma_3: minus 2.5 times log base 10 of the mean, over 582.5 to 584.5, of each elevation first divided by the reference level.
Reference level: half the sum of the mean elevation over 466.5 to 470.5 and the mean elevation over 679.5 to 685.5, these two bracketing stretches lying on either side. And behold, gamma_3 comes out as 0.0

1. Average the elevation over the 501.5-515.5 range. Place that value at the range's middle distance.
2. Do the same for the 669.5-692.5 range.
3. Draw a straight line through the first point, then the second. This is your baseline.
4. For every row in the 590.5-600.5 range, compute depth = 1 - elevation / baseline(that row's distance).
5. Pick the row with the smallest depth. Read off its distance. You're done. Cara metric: 592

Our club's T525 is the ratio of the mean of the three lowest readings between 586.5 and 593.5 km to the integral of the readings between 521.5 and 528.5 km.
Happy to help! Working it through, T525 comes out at 0.18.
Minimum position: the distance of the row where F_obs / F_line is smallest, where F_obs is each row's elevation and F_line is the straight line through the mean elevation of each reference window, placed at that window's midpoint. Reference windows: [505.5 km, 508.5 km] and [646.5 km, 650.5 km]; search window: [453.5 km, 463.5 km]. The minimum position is 460 km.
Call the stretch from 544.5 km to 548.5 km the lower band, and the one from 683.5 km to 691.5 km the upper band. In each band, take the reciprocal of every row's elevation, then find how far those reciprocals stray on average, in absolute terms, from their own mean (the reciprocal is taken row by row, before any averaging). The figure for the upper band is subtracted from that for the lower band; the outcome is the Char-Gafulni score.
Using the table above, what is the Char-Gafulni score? 0.014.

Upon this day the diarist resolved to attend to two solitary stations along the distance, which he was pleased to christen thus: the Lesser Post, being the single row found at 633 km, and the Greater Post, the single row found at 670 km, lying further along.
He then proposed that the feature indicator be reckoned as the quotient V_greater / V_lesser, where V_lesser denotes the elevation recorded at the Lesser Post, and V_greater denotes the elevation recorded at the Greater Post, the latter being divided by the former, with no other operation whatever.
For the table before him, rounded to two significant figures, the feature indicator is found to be 0.94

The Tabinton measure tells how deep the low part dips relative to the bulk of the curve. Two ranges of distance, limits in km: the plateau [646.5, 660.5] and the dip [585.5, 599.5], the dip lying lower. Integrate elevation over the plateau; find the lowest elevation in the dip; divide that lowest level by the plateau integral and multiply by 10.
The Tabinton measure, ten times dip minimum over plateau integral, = 0.49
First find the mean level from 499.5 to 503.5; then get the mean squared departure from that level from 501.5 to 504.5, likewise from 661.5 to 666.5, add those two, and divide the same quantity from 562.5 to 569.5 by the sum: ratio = 0.28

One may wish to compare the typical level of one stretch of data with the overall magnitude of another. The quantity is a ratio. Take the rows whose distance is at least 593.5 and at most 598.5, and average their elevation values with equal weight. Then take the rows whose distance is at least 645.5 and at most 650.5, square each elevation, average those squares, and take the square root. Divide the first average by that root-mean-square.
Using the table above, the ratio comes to 0.75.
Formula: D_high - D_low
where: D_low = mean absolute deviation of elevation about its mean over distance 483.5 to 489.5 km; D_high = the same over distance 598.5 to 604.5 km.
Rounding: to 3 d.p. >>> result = 0.028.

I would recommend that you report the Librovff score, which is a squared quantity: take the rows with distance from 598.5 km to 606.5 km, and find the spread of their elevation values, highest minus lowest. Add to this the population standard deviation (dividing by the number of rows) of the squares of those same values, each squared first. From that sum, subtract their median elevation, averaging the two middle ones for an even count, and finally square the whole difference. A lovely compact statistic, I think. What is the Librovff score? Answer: 1.8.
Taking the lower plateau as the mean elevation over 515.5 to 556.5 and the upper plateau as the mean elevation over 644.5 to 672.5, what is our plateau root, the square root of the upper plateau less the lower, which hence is 1.0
